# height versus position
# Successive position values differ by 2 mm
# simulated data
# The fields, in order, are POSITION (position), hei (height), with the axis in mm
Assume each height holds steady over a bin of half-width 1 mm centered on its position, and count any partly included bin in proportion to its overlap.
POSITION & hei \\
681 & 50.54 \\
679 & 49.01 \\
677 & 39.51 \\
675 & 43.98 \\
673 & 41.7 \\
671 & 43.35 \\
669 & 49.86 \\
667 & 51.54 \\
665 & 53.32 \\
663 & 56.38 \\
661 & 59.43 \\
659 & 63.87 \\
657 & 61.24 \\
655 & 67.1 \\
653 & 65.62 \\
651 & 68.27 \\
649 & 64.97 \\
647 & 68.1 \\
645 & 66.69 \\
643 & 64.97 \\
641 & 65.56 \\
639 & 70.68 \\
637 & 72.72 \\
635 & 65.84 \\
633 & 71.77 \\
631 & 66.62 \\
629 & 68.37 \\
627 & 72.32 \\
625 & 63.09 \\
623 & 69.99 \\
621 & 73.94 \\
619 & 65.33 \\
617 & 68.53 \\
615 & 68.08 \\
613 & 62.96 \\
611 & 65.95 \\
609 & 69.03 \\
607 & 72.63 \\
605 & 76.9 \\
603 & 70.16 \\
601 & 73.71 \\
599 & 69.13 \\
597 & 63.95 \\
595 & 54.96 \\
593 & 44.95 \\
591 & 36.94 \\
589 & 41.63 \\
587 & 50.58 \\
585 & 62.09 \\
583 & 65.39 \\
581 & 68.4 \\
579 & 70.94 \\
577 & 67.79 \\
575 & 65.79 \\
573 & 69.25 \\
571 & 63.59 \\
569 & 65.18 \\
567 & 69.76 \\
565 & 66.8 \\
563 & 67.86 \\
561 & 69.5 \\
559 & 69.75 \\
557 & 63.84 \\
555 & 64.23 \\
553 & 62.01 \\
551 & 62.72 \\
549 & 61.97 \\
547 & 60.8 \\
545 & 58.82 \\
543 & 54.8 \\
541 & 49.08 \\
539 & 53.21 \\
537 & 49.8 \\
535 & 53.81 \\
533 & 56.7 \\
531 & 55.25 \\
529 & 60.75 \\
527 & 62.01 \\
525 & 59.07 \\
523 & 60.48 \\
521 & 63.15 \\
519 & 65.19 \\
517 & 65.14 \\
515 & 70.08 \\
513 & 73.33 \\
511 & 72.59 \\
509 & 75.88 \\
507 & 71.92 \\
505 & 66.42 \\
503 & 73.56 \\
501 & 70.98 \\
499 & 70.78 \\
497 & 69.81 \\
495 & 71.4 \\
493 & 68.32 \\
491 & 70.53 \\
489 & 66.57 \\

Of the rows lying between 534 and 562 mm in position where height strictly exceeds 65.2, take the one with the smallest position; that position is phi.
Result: 559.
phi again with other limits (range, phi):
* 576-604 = 577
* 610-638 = 611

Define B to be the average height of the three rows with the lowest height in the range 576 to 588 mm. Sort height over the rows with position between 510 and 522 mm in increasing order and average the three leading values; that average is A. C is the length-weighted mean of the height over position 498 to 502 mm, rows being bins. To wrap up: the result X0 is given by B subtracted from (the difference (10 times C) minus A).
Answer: 585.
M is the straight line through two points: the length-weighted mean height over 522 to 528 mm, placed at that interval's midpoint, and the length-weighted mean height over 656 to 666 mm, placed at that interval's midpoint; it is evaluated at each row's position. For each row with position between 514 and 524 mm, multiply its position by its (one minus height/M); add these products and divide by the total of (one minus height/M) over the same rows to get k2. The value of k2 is 517.0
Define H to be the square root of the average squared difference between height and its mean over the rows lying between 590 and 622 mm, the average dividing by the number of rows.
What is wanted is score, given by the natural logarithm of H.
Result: 2.3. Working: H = 10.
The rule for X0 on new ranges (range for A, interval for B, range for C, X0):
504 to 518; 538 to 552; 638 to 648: 552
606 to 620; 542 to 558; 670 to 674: 302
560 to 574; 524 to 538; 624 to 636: 562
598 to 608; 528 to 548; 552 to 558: 512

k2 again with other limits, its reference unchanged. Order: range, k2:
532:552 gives 537.3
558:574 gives 565.4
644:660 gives 651.1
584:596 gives 590.8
